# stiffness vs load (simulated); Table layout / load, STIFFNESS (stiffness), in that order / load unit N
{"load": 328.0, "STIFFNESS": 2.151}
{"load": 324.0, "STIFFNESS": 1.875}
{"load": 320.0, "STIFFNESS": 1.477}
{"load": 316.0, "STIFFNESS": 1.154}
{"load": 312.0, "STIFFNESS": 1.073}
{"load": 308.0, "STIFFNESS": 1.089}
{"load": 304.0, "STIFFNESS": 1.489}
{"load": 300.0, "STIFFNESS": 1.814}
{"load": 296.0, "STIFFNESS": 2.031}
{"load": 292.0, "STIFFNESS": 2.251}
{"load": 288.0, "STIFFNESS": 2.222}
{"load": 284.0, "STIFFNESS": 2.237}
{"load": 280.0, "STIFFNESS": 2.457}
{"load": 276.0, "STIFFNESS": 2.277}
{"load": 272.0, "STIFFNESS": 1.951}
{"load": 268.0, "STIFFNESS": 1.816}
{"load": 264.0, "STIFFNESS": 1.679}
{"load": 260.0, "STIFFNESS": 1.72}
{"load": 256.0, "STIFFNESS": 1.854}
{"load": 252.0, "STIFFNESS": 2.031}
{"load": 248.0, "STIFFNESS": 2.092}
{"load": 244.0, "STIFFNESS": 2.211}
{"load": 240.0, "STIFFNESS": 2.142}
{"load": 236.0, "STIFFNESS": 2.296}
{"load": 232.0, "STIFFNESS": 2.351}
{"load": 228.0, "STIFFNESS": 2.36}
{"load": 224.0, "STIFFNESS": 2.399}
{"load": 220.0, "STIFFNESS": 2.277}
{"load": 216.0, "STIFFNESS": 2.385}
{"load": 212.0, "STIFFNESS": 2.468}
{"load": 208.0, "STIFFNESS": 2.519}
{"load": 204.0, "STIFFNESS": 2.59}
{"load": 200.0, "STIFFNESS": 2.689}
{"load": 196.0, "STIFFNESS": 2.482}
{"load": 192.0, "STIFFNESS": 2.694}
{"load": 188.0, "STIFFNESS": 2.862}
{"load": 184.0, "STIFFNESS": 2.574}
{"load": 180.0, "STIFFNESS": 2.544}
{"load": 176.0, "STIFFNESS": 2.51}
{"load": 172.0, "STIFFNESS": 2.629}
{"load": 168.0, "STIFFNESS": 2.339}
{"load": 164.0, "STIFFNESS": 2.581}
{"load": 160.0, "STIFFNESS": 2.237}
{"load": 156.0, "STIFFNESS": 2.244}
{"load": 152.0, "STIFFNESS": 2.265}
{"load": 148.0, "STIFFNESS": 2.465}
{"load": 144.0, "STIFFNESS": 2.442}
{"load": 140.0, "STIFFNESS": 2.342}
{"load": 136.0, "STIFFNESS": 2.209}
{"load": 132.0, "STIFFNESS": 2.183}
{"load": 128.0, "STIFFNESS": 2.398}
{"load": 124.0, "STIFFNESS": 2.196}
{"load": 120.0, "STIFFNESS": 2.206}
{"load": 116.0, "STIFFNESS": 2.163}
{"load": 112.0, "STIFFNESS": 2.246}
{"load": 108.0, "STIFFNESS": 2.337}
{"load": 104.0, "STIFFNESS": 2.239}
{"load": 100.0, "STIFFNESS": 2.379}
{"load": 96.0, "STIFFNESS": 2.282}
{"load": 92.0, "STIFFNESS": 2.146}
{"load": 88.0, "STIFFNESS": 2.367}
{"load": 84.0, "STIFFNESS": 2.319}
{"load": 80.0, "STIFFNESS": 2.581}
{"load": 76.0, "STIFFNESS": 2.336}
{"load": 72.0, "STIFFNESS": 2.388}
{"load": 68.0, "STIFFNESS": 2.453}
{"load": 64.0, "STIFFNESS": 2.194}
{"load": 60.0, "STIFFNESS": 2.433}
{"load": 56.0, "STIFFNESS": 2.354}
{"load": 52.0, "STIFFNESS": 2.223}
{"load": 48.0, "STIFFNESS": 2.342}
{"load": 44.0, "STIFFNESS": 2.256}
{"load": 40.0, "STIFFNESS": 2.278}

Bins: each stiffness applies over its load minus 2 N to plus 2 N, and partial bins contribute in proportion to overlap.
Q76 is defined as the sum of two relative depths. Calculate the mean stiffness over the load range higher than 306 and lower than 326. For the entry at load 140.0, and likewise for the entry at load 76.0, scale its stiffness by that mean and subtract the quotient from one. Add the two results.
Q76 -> -1.5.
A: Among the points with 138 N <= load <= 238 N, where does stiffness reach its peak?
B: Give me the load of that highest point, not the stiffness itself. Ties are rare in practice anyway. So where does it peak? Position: 188.0 N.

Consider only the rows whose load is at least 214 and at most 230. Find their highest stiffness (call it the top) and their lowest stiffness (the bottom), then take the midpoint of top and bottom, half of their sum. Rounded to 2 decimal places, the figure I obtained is 2.34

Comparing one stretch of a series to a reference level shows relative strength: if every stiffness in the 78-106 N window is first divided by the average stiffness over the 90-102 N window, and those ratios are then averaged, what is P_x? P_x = 1.03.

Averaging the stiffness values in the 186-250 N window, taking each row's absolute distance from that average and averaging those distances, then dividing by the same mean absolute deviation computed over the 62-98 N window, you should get 1.7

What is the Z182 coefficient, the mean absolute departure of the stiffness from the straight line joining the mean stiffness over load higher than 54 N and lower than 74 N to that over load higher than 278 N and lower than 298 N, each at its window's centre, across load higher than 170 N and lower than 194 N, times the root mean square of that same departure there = 0.120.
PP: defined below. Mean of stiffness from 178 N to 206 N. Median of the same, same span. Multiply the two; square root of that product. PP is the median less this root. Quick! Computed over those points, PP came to -0.022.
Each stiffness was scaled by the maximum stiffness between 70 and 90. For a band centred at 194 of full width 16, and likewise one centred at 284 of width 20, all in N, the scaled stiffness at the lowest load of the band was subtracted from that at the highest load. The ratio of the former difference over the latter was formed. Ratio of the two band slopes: 6.7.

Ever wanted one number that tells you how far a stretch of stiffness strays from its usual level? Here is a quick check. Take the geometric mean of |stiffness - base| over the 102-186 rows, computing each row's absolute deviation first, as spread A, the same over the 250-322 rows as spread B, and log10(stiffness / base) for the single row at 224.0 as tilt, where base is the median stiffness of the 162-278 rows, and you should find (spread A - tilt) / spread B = 0.24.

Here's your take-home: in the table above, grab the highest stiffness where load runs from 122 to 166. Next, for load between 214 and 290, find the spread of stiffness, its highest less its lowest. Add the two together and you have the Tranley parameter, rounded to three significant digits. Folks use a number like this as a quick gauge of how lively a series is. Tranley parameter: 3.36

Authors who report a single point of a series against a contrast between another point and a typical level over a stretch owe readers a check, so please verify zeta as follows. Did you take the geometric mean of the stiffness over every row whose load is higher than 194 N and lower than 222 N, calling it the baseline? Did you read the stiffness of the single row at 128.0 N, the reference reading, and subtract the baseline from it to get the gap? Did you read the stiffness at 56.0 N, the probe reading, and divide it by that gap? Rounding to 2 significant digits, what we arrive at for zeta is -27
